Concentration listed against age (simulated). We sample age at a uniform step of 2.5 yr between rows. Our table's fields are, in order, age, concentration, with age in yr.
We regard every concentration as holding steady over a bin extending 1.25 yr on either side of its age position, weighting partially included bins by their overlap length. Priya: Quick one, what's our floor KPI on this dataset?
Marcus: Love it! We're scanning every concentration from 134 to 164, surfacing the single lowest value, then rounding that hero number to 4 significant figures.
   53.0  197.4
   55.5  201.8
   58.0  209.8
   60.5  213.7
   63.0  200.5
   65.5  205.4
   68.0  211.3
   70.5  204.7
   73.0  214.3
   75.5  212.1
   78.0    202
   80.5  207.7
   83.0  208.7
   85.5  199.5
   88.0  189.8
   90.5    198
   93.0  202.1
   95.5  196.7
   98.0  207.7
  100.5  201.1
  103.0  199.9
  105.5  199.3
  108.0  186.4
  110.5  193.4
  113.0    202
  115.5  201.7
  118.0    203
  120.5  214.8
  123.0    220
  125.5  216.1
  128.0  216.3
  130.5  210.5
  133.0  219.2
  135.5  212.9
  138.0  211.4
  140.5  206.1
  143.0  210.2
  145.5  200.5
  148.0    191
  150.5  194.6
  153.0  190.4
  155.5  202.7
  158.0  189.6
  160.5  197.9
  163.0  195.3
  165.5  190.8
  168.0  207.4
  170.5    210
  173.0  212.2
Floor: 189.6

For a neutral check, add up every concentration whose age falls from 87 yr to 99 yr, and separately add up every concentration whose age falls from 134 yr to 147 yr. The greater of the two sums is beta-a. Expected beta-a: 1041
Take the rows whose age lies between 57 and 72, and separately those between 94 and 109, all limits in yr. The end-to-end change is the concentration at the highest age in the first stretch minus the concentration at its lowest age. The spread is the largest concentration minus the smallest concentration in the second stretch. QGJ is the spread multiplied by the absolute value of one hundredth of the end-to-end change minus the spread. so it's 455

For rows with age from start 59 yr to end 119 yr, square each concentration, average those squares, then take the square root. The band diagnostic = 203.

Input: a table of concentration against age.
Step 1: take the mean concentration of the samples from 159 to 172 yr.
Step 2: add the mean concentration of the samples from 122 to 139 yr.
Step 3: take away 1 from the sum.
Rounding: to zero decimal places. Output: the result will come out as 414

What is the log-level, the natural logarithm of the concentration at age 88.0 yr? 5.25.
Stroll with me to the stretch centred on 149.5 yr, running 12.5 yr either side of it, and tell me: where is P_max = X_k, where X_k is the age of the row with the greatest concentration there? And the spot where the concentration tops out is 138.0 yr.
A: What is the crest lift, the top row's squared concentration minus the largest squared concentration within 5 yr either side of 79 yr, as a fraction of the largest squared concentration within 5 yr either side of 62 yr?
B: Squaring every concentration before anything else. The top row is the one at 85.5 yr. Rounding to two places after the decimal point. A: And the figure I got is -0.11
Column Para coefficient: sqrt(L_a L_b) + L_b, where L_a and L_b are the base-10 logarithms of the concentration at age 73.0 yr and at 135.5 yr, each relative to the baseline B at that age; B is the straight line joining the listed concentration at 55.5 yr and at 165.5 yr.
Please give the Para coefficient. 0.08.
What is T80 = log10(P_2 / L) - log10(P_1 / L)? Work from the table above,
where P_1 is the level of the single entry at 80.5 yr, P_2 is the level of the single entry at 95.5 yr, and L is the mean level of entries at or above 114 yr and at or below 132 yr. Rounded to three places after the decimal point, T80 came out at -0.024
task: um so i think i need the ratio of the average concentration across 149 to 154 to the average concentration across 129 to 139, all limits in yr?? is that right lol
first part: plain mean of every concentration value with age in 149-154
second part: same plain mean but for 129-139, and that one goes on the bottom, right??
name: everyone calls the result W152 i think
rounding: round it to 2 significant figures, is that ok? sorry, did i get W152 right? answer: 0.90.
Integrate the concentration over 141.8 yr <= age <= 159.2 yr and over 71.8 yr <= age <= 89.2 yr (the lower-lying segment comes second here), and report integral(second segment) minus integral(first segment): 138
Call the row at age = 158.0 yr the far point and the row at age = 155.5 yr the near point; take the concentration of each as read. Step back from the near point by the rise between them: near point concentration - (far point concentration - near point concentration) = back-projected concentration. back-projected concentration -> 216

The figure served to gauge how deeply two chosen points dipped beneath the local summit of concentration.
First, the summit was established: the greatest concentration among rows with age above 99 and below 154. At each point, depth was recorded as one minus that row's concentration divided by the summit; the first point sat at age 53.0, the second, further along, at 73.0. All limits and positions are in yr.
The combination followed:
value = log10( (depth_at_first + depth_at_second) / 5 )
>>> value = -1.59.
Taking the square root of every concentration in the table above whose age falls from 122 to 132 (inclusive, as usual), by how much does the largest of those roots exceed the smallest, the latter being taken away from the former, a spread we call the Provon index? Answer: 0.32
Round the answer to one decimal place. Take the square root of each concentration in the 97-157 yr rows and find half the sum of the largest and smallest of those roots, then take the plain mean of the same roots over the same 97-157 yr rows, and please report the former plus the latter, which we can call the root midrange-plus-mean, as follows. 28.5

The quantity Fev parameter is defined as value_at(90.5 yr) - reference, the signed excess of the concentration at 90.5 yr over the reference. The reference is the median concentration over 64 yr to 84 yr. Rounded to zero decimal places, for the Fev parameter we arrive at -10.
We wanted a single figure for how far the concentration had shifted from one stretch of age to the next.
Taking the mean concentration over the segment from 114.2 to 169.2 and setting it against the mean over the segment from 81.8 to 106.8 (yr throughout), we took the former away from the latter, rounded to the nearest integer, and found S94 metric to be -4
